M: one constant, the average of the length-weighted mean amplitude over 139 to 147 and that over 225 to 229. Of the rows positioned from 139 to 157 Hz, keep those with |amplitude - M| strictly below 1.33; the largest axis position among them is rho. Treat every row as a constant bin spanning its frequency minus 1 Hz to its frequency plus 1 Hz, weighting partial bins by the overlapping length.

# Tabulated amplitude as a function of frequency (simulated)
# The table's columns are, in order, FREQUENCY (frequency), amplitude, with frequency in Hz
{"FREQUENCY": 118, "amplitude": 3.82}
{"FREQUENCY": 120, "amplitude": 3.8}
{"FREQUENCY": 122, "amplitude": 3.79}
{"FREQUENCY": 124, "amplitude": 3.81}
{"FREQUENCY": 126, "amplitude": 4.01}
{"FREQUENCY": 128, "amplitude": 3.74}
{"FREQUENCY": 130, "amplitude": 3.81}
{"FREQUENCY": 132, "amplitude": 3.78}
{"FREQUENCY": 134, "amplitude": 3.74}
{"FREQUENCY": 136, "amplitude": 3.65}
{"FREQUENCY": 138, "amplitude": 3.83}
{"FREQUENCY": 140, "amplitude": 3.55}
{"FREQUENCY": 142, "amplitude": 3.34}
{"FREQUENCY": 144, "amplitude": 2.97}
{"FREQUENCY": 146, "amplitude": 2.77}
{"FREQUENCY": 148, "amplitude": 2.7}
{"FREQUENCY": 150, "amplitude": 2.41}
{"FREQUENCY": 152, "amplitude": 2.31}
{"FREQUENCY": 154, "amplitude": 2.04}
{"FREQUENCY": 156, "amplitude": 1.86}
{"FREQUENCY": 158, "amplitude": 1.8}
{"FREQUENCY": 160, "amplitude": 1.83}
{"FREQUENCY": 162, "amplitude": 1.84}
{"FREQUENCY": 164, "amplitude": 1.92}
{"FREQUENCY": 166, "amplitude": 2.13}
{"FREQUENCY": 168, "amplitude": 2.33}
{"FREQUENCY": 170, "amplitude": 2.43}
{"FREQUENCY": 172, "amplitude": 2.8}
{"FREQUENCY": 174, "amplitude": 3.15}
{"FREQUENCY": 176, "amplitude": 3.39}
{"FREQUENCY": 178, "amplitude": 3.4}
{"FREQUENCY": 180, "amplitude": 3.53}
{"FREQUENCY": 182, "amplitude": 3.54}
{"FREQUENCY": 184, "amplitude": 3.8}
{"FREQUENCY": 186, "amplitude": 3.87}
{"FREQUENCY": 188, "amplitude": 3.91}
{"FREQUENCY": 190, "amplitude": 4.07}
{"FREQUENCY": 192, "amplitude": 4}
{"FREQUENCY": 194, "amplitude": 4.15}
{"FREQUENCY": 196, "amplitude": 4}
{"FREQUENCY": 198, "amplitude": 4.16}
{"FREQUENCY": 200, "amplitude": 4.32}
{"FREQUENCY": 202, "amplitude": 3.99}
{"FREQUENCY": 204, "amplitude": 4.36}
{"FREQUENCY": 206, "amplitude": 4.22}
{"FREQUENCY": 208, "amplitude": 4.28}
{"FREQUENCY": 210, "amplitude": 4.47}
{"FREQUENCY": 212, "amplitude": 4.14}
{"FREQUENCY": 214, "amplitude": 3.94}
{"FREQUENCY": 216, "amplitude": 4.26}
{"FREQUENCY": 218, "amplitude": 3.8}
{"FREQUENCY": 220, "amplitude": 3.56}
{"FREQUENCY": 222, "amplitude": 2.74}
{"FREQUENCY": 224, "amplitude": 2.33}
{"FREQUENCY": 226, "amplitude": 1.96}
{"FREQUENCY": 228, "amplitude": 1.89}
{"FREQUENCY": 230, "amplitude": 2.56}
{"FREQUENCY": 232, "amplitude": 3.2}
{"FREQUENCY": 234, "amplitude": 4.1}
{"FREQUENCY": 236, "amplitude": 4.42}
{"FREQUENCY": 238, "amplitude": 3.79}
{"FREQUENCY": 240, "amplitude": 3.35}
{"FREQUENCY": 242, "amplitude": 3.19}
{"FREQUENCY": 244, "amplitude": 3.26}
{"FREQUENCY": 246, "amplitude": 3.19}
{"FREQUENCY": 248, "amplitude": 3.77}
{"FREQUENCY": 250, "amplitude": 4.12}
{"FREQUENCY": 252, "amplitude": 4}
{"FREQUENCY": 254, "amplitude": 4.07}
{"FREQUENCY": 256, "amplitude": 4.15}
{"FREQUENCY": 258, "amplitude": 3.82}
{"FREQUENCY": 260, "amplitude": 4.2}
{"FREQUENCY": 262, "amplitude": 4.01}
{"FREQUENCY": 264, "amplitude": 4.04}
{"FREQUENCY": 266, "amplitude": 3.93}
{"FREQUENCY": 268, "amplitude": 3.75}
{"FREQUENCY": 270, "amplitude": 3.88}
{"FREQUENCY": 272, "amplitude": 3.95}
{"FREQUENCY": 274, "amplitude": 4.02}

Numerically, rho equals 156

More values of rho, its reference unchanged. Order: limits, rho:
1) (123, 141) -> 140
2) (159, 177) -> 176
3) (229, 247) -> 246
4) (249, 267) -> 258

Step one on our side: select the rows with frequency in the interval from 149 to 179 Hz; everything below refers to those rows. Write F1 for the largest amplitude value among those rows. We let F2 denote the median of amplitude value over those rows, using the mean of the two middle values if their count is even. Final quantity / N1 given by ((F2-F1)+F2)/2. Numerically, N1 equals 0.6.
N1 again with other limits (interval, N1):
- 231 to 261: 1.6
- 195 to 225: 1.9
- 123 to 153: 1.6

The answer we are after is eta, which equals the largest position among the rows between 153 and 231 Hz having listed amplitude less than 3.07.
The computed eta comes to 230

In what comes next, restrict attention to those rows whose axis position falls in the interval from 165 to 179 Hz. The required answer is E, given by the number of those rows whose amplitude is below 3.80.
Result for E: 7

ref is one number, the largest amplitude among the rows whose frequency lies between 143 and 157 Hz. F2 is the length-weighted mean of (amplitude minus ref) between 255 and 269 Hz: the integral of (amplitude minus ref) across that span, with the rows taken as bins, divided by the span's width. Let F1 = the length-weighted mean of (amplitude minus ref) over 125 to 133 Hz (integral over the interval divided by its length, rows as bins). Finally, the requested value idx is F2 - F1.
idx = 0.2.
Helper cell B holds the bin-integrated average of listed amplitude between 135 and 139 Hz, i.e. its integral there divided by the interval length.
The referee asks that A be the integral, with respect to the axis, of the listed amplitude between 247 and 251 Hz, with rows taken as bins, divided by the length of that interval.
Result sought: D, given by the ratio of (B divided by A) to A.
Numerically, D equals 0.24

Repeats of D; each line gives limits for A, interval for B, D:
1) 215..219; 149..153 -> 0.15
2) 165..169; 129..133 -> 0.76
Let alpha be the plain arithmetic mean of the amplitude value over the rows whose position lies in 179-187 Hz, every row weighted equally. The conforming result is 3.7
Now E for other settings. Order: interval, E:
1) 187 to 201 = 0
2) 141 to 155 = 7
